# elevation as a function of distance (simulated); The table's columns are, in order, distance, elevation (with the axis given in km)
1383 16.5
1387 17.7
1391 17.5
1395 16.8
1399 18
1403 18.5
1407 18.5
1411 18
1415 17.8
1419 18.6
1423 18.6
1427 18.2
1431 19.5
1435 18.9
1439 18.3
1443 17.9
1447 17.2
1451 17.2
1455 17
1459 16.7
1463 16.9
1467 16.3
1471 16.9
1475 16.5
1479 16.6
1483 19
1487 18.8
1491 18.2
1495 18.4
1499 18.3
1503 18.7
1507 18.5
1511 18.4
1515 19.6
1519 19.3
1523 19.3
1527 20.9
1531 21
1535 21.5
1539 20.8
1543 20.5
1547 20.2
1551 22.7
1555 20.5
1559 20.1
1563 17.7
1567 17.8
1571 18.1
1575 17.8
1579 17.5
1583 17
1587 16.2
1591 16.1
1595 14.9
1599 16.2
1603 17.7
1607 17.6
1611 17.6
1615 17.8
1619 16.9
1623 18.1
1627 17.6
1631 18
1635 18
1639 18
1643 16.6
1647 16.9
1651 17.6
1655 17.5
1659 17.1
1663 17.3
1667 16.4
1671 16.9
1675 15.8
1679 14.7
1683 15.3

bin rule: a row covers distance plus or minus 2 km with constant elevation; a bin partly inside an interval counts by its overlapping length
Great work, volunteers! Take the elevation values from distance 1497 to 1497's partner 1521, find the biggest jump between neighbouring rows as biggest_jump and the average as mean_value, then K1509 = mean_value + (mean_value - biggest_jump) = 36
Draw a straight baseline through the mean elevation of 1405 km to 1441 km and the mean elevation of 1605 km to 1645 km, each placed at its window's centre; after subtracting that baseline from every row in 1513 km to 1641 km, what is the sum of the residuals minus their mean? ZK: 22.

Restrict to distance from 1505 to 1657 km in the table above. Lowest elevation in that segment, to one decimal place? 14.9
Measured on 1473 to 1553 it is 16.5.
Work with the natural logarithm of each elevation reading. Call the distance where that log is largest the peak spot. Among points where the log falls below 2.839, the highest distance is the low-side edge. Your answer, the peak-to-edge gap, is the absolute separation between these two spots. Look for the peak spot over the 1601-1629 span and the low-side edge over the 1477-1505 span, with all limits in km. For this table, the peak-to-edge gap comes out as 144 km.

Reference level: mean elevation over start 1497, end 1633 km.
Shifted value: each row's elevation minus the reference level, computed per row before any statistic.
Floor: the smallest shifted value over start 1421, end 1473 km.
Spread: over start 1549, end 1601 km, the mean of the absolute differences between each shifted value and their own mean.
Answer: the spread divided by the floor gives -0.67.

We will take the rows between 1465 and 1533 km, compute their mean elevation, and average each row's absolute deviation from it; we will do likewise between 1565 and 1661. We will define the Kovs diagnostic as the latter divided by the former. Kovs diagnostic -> 0.6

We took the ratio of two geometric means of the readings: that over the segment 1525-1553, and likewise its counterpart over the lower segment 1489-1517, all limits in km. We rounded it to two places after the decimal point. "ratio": 1.13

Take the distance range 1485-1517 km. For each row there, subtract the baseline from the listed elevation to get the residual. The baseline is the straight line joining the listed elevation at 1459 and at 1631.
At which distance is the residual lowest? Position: 1491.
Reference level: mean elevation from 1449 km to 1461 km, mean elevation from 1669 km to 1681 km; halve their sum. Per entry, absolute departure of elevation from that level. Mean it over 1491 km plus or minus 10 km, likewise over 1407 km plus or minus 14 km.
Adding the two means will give 3.8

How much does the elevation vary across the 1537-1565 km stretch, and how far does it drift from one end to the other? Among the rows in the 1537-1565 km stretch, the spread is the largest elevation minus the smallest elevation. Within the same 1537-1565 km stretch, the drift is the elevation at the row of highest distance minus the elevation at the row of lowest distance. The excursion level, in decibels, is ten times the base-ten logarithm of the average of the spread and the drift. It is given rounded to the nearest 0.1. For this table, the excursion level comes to -0.2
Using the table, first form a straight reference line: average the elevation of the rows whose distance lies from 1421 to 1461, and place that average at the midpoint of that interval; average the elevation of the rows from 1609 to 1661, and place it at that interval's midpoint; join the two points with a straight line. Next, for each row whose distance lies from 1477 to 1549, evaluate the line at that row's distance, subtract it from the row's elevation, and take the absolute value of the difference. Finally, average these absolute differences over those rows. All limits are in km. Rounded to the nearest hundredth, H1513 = 1.69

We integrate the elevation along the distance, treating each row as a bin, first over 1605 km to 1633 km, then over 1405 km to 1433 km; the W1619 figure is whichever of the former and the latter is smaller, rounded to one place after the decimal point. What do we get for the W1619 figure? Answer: 494.4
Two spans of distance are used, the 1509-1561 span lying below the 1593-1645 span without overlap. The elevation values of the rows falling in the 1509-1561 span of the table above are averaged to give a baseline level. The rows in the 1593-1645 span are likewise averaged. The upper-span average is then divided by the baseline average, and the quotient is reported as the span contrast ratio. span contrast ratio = 0.85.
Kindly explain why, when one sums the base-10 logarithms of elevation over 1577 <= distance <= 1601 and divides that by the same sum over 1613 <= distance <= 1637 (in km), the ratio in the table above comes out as 0.97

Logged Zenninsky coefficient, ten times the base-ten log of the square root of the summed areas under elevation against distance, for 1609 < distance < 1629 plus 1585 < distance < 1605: 14.2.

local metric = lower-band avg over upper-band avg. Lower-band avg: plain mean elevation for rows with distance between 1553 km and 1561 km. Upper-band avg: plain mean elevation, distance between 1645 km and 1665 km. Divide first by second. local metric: 1.17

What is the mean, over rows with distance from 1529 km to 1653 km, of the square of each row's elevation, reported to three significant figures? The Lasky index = 335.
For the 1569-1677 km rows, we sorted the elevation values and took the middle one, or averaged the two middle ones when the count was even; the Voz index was 17.5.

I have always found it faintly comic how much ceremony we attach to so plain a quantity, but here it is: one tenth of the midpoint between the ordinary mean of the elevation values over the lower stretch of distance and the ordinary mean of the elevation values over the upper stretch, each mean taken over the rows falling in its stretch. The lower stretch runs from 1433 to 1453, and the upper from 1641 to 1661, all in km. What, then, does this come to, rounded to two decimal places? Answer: 1.75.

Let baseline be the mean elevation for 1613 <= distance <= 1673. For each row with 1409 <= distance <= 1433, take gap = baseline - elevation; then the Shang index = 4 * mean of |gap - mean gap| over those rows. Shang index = 1.8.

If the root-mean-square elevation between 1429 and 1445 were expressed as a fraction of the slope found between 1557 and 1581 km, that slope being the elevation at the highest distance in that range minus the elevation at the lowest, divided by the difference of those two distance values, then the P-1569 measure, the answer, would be -144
